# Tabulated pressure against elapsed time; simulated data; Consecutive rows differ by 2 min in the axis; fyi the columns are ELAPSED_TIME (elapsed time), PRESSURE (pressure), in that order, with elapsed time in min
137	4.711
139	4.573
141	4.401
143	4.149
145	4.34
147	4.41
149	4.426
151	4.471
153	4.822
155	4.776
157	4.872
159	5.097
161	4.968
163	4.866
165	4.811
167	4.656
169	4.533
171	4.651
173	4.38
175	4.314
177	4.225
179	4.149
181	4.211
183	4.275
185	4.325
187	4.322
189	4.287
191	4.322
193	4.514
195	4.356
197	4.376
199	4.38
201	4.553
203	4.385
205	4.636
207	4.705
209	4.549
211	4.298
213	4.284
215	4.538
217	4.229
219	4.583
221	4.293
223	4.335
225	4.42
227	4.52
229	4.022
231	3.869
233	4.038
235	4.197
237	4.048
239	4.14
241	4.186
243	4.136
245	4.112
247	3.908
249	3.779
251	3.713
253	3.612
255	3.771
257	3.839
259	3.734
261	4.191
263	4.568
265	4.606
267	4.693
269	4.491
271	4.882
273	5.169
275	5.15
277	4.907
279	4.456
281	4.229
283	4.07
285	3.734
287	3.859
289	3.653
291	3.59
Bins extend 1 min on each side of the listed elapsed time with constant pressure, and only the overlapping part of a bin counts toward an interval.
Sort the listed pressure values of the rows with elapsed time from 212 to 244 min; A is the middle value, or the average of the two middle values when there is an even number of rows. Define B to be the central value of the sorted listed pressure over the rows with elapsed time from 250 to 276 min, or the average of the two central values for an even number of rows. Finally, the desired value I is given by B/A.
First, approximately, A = 4.21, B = 4.5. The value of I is 1.07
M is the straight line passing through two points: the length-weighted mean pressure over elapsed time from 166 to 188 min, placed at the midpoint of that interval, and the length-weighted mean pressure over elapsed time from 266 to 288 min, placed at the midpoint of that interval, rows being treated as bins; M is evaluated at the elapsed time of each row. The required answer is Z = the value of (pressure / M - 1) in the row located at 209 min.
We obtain 0.031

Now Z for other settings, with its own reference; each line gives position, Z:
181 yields -0.037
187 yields -0.014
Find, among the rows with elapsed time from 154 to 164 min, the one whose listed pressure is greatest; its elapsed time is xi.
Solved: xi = 159 min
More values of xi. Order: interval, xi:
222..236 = 227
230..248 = 235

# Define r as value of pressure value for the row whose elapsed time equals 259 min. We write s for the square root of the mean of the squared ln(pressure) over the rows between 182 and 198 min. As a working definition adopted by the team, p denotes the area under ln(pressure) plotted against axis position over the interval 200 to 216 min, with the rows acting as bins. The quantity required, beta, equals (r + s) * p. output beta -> 125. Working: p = 24.0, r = 3.734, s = 1.47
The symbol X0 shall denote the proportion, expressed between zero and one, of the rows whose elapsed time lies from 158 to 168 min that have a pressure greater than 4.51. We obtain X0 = 1.0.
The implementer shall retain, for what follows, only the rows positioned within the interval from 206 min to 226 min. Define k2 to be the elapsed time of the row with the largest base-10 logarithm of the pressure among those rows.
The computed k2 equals 207 min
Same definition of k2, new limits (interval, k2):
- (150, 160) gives 159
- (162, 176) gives 163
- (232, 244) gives 235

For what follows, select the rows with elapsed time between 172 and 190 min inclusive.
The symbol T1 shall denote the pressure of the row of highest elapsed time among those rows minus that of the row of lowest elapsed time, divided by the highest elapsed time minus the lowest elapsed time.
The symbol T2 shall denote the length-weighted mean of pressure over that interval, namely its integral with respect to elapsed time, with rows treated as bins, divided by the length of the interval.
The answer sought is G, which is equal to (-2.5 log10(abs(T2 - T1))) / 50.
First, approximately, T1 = -0.006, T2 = 4.28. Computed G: -0.0316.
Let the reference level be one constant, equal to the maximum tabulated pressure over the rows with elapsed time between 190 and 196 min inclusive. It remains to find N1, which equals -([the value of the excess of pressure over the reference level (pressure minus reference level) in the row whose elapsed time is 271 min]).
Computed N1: -0.37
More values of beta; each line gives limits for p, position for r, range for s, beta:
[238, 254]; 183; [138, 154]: 127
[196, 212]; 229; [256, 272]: 132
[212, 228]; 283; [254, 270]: 131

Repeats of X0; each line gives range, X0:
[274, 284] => 0.4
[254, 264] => 0.2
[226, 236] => 0.2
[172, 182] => 0.0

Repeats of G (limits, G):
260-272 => -0.0327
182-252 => -0.0316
